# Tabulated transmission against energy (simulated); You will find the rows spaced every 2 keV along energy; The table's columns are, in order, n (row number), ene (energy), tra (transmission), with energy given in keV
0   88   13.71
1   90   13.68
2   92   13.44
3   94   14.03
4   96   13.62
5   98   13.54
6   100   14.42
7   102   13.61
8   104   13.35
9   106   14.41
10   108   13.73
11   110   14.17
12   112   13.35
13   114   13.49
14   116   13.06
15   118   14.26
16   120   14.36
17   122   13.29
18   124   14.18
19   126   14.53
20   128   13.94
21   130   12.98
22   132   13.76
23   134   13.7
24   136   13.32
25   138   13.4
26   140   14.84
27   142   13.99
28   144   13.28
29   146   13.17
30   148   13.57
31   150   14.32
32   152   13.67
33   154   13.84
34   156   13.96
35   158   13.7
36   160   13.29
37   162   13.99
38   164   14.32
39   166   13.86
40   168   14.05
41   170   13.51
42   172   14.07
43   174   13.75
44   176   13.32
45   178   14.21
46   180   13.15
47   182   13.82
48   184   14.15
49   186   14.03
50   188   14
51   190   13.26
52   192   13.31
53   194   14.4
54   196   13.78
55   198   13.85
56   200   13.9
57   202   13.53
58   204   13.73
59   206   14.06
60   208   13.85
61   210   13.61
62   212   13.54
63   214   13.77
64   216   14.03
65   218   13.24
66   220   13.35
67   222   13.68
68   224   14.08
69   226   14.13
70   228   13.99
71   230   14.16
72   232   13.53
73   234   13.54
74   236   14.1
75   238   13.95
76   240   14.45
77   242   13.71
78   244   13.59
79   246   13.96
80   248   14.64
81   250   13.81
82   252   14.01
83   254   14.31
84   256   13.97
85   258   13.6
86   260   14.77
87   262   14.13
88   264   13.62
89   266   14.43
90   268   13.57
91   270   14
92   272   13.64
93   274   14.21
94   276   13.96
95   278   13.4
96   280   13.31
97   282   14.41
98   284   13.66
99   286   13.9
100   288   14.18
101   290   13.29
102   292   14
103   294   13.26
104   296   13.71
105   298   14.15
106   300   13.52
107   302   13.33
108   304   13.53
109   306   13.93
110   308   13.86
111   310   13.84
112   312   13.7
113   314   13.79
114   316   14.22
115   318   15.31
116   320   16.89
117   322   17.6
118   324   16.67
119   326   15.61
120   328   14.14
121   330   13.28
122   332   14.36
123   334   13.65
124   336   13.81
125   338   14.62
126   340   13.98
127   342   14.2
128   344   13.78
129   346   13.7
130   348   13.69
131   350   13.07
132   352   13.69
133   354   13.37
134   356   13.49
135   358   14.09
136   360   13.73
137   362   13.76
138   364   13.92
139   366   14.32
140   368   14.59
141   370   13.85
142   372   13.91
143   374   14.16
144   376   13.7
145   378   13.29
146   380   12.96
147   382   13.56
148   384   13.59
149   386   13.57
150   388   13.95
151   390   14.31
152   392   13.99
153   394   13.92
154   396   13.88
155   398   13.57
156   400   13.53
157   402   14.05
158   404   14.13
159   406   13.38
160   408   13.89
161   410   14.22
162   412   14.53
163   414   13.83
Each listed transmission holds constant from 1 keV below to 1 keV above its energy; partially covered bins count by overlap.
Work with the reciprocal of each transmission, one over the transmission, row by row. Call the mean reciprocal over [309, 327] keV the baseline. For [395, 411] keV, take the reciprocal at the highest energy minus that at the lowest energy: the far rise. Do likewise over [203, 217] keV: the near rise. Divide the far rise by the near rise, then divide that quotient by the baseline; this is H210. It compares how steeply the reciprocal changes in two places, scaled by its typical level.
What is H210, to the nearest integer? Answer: 17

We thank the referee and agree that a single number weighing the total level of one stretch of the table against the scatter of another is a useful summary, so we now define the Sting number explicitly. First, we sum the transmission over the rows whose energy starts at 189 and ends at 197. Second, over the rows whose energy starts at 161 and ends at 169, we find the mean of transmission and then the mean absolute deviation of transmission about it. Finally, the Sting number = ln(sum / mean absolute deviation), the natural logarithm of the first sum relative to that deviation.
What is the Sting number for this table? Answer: 6.02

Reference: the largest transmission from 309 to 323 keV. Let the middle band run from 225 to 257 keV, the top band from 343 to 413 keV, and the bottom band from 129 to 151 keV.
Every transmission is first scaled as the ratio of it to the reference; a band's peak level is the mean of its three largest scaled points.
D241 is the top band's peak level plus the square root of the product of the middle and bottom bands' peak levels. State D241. 1.642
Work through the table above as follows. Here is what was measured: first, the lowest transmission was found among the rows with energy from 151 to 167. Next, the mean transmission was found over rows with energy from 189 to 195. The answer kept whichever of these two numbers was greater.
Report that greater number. 13.7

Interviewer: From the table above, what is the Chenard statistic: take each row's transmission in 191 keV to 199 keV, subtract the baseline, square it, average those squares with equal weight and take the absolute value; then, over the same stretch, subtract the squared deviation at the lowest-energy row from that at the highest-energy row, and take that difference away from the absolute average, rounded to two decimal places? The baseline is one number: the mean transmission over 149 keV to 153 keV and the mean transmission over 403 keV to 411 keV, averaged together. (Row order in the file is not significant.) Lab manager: 0.56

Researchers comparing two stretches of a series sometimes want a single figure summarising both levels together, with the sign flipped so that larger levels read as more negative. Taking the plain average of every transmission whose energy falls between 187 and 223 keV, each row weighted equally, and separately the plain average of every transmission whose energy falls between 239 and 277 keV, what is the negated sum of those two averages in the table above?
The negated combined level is -27.7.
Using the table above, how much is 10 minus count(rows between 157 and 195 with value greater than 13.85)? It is 0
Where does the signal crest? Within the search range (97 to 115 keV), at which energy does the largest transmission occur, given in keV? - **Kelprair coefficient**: 100 keV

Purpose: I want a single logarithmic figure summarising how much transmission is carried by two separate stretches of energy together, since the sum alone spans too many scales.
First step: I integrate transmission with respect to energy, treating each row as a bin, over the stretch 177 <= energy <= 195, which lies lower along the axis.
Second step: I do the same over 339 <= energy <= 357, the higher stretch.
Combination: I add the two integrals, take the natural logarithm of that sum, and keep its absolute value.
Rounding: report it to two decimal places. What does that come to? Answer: 6.20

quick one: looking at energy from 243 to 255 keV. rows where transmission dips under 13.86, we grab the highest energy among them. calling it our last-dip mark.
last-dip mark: 250 keV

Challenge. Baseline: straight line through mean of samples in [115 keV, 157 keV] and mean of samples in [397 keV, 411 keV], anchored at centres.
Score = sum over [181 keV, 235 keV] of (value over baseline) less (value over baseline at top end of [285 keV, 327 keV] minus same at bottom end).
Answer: 26.9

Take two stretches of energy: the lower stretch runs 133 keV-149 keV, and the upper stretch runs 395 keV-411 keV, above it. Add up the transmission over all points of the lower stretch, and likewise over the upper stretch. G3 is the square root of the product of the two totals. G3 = 110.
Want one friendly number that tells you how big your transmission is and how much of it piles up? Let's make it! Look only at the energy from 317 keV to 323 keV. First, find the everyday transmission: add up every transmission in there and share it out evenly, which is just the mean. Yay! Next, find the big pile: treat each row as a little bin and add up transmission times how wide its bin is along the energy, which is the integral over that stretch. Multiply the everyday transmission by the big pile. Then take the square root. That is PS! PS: 40.7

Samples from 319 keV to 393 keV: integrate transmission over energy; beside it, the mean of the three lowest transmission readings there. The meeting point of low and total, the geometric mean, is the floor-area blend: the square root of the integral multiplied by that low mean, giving 117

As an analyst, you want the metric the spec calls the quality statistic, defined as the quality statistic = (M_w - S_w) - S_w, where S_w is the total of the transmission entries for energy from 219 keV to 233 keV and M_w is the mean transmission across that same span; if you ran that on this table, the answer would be -180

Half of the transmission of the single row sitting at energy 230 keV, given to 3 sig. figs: 7.08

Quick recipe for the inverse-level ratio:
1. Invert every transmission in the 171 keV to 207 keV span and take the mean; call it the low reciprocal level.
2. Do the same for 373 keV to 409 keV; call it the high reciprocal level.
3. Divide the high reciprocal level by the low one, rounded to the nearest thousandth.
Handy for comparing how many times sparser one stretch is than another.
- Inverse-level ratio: 1.004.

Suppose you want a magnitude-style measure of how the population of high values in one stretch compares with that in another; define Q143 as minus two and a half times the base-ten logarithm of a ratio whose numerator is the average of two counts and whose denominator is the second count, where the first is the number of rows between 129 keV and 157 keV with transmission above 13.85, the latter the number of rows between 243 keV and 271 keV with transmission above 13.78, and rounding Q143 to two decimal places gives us 0.39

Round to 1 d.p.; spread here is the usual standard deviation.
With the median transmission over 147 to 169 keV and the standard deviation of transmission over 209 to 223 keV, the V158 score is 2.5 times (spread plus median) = 35.3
